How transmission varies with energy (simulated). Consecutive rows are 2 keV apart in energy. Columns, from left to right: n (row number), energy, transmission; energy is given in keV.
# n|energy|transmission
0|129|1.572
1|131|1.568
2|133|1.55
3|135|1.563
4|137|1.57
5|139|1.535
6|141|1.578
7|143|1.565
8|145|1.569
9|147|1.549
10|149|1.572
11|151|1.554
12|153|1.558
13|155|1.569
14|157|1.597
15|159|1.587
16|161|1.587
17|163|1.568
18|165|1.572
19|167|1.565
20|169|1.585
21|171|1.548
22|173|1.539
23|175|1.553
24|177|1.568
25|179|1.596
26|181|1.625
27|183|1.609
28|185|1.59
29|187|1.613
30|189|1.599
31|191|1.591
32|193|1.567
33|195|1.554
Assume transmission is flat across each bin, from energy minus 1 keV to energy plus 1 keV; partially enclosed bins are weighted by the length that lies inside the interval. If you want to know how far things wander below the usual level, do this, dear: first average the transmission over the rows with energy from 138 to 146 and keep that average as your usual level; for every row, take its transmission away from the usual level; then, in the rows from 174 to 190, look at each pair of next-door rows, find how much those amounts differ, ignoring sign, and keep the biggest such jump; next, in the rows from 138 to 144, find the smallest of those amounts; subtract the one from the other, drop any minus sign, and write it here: 0.045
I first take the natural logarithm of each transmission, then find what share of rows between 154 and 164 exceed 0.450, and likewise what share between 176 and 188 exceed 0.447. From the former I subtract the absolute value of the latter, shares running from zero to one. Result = -0.20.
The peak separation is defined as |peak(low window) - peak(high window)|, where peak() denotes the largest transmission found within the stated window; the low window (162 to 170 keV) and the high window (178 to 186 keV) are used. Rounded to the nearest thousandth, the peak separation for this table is 0.040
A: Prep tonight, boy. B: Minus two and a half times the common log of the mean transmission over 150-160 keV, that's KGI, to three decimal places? -0.492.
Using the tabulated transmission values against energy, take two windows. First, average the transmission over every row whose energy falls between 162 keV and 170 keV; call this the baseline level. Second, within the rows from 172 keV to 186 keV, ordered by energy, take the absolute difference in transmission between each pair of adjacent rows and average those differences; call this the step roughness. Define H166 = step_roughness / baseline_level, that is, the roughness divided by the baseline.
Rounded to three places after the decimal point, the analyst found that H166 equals 0.013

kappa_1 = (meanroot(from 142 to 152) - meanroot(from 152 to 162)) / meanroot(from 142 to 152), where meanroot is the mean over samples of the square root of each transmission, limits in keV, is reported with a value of -0.0057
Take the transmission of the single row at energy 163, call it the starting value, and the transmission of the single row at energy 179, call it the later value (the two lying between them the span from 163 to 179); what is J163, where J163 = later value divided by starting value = 1.02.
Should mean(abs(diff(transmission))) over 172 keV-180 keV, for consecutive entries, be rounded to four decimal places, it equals 0.0190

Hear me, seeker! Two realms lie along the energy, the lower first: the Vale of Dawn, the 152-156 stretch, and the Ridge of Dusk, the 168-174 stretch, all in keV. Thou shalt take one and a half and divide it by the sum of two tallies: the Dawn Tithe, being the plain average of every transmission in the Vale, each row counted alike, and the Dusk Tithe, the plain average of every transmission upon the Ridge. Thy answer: 0.481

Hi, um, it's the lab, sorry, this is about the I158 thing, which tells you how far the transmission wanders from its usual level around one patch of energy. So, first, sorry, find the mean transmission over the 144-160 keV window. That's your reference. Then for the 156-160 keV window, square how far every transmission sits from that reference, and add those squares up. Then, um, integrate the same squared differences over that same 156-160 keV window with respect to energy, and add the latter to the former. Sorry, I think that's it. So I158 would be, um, 0.003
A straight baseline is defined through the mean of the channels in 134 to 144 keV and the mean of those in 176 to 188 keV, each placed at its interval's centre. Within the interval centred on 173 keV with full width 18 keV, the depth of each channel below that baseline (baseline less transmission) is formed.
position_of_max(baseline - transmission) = 173 keV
